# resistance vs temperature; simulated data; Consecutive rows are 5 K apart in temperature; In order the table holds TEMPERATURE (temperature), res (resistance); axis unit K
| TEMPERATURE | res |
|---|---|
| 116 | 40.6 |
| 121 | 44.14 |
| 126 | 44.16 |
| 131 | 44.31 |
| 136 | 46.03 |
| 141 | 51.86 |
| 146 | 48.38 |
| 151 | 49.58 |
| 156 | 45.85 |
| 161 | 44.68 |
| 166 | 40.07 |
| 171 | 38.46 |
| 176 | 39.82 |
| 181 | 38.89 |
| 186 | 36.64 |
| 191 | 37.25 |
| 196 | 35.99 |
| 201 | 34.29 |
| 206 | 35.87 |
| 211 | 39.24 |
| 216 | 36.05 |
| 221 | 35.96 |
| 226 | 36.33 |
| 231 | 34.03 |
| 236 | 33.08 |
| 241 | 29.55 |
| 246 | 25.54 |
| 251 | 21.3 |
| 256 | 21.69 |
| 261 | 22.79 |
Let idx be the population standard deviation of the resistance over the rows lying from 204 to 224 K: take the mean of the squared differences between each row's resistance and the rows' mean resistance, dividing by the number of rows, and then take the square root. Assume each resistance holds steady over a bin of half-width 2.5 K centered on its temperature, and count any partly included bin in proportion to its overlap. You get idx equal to 1.42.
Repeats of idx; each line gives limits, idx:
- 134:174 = 4.26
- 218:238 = 1.34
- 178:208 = 1.40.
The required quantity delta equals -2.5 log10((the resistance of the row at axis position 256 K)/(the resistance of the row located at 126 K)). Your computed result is 0.77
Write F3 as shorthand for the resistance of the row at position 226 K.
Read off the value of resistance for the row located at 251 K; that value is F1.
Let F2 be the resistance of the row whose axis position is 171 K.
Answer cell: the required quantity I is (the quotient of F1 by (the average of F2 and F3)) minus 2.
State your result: -1.4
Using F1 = 21.3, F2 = 38.46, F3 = 36.33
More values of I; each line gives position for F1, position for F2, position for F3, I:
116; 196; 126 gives -1.0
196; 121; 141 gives -1.3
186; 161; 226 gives -1.1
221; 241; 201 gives -0.9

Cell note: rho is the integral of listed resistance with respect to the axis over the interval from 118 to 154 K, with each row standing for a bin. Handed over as 1686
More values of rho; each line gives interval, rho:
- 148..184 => 1529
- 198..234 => 1293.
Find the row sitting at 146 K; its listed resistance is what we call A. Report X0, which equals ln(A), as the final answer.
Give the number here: 3.88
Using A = 48.38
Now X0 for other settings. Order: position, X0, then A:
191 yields 3.62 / 37.25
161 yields 3.80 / 44.68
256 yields 3.08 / 21.69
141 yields 3.95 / 51.86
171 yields 3.65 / 38.46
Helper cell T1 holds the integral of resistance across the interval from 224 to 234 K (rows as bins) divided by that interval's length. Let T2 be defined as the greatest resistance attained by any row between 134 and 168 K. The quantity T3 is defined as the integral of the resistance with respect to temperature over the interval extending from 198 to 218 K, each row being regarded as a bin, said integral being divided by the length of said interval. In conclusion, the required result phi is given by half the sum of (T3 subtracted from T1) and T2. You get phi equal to 25.3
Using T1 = 35.0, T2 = 51.86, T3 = 36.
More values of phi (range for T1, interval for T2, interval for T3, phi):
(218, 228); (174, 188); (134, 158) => 13.8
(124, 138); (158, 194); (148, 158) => 20.8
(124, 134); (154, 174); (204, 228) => 26.7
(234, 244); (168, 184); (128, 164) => 11.8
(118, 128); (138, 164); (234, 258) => 34.8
